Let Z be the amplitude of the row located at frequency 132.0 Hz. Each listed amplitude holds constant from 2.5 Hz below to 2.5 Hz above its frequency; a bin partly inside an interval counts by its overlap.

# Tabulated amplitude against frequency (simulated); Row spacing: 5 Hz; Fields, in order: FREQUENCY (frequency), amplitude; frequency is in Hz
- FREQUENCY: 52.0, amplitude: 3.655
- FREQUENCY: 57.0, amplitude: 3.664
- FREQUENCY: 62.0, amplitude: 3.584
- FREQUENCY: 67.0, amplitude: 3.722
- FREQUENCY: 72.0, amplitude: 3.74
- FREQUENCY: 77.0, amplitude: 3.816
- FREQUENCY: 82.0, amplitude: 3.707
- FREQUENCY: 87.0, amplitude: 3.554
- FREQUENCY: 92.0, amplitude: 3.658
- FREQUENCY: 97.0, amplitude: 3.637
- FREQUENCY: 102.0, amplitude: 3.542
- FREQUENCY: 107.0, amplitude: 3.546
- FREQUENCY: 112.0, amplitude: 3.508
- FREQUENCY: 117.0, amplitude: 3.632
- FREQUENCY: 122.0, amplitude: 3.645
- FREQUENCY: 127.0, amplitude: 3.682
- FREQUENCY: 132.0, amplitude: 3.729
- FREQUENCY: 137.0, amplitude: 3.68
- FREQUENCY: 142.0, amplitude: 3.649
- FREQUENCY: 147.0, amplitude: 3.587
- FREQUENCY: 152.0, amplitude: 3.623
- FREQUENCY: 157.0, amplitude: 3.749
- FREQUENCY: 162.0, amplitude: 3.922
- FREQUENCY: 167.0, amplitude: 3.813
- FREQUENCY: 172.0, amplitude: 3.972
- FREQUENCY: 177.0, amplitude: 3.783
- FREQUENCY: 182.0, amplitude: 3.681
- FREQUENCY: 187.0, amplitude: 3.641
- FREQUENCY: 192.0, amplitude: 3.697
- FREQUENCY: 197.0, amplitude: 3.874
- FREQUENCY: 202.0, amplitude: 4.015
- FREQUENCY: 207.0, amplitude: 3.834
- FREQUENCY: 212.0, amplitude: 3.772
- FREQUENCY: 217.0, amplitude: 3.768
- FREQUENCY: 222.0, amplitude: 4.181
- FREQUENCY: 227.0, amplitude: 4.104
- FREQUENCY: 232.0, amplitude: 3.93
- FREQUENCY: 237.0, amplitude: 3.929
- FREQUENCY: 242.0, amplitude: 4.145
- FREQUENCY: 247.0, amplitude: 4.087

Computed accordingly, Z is 3.729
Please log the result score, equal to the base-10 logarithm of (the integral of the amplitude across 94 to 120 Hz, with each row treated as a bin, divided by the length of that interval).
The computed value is 0.553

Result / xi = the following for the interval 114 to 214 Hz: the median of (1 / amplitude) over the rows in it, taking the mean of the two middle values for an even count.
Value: 0.269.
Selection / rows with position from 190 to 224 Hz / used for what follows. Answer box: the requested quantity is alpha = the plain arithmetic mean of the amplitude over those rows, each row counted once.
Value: 3.88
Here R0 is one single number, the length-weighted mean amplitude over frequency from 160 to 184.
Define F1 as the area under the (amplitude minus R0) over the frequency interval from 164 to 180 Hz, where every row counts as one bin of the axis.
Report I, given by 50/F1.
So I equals 183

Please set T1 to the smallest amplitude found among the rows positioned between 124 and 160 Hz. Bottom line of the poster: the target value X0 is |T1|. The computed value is 3.59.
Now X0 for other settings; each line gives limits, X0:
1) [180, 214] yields 3.64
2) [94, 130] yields 3.51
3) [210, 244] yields 3.77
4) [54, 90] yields 3.55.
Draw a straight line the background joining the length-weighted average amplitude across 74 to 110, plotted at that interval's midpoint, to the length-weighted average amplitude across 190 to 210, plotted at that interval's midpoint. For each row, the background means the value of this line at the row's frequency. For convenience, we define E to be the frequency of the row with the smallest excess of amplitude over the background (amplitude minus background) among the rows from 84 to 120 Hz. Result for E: 112.0 Hz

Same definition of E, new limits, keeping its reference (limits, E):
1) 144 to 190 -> 187.0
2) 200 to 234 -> 217.0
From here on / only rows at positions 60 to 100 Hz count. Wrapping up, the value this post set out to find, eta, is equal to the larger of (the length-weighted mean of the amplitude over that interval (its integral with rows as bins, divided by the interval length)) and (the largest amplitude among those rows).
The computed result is 3.8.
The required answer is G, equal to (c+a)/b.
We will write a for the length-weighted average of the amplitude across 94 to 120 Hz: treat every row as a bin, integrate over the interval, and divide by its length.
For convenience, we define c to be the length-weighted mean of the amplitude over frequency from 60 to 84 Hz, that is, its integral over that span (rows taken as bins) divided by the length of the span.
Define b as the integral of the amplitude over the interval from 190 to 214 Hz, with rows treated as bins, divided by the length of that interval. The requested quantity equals 1.90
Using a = 3.58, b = 3.84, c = 3.72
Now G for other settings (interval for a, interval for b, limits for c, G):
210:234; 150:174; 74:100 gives 2.00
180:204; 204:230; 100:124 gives 1.87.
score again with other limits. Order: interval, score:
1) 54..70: 0.563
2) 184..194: 0.564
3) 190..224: 0.588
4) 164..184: 0.582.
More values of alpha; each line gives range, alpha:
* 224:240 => 3.99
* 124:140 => 3.70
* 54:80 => 3.71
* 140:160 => 3.65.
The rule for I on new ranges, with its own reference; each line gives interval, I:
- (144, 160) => -18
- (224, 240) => 19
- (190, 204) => 133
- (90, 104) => -16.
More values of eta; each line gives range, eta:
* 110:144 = 3.7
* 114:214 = 4.0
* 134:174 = 4.0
